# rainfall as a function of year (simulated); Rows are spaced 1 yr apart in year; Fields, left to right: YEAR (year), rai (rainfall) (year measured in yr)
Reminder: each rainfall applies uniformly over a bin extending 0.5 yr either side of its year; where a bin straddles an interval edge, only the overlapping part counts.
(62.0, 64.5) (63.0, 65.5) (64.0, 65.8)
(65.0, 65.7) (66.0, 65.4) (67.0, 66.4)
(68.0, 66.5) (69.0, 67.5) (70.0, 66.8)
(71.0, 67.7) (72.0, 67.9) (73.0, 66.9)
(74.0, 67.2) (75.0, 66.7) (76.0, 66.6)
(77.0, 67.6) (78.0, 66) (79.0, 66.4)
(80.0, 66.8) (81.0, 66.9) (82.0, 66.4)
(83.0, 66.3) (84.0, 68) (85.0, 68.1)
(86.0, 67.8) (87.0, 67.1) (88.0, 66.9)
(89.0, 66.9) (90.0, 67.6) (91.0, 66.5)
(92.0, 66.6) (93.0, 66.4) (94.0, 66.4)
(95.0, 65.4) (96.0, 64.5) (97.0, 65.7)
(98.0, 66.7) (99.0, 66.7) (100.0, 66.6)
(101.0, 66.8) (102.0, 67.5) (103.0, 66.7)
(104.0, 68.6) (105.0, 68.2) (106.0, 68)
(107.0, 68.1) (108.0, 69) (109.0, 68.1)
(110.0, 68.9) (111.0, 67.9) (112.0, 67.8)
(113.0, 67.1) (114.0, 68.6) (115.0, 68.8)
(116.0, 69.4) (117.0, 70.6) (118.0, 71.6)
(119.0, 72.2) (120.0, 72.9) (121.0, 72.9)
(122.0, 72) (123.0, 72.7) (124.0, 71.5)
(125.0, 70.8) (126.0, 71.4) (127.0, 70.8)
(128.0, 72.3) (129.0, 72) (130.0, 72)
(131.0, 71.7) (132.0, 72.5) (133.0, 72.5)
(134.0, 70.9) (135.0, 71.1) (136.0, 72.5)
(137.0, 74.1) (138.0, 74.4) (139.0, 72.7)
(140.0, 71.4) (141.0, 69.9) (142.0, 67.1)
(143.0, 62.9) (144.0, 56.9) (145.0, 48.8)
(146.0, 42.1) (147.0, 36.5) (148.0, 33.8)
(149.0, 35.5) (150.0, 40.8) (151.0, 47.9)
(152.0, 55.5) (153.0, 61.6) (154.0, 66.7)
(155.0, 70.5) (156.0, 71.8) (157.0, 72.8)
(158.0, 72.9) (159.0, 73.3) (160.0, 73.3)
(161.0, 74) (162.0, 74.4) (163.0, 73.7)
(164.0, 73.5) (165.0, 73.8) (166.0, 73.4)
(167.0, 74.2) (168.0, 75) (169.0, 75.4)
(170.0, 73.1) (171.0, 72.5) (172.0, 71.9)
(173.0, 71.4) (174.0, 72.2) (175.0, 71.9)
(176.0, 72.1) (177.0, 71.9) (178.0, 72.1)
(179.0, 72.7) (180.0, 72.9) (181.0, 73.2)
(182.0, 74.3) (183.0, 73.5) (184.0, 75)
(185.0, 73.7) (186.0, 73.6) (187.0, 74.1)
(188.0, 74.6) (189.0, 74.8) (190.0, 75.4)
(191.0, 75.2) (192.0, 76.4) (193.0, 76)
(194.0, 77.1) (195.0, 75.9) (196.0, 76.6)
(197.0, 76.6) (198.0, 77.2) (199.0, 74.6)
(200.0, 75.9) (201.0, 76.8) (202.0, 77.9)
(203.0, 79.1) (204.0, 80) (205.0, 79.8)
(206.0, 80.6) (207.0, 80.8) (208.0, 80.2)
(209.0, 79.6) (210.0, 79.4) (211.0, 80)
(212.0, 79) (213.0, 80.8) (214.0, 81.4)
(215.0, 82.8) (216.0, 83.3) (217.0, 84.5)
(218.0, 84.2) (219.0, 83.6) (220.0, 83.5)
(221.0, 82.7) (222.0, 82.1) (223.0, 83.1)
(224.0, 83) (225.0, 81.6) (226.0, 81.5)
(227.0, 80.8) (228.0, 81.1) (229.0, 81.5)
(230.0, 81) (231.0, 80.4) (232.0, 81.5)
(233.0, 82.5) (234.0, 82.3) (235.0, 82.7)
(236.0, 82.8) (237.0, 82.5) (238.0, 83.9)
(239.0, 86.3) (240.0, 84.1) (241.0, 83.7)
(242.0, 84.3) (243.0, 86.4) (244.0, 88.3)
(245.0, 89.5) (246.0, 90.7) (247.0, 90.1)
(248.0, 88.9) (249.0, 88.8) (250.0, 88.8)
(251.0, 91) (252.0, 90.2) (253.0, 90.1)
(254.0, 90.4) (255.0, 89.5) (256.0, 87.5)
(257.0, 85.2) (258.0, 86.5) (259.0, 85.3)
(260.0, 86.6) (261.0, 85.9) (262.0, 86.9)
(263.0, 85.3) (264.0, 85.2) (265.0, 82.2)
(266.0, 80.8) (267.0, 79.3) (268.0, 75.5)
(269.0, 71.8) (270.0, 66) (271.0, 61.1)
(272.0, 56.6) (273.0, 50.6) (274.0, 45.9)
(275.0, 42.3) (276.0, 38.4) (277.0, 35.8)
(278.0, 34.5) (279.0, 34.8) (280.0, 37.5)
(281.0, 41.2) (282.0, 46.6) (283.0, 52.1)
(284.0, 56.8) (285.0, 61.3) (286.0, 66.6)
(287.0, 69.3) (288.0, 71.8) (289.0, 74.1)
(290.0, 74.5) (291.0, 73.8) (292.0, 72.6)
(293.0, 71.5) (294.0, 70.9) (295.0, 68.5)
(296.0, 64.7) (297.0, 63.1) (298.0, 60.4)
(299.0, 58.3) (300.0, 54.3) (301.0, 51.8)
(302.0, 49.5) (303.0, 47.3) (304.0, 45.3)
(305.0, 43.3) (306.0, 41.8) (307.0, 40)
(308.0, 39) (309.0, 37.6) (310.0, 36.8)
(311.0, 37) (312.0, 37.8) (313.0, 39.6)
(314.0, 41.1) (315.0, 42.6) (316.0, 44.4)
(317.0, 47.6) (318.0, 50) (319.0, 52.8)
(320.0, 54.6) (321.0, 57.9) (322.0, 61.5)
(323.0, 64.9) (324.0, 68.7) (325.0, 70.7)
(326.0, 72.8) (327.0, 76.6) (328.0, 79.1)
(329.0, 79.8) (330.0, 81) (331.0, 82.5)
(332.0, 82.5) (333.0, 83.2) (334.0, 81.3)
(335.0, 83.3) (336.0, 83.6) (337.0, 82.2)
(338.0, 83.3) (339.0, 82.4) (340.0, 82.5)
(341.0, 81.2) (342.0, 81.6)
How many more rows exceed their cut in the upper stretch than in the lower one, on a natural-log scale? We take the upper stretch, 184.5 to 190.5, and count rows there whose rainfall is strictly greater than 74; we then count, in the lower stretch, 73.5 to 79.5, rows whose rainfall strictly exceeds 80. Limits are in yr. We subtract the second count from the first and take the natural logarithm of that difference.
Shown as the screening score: 1.4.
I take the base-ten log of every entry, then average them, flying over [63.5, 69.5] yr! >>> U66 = 1.82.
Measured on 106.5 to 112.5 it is 1.83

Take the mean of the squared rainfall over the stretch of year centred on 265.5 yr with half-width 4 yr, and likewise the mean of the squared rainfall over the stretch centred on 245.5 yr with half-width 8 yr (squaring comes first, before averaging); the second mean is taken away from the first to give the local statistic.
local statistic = -1154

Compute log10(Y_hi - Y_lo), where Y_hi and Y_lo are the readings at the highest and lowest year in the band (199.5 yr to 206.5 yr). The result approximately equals 0.7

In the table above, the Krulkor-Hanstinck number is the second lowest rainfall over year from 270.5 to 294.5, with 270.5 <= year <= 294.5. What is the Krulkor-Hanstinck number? 34.8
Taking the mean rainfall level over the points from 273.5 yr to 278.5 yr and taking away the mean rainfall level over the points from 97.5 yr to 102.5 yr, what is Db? -27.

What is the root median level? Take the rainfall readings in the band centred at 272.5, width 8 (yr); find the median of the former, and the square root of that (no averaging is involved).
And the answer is 7.3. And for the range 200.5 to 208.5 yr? 8.9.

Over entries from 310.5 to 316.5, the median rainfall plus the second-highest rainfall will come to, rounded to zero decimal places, 83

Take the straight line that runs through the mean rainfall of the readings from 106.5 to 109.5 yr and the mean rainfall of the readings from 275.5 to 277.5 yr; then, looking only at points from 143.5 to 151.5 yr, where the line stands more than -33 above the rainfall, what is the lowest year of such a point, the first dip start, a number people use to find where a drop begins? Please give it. 144.0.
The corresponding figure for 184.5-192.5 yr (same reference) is 185.0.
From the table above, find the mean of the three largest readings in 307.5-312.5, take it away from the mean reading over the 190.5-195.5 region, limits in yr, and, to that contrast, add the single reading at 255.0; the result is 127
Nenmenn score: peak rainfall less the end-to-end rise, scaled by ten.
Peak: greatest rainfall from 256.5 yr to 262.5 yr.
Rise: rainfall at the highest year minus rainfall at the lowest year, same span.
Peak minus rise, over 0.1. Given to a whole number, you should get 852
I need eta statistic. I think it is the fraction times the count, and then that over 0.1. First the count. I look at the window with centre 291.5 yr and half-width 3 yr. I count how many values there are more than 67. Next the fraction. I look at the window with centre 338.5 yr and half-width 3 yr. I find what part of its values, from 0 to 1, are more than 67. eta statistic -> 60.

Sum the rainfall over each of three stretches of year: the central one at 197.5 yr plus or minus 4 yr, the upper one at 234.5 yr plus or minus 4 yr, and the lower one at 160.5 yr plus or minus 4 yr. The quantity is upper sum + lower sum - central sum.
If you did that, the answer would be 636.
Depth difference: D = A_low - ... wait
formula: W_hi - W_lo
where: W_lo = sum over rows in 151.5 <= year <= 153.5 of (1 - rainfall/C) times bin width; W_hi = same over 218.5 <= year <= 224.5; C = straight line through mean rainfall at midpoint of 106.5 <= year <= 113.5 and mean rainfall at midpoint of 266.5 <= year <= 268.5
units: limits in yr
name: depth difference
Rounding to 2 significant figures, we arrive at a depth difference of -1.0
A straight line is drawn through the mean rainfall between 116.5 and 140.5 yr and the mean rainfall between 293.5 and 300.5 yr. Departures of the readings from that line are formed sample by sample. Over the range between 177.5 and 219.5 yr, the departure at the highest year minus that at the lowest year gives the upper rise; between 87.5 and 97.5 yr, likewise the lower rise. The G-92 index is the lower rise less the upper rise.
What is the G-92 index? -14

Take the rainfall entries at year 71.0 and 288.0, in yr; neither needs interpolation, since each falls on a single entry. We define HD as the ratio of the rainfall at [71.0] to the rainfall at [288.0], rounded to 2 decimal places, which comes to 0.94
